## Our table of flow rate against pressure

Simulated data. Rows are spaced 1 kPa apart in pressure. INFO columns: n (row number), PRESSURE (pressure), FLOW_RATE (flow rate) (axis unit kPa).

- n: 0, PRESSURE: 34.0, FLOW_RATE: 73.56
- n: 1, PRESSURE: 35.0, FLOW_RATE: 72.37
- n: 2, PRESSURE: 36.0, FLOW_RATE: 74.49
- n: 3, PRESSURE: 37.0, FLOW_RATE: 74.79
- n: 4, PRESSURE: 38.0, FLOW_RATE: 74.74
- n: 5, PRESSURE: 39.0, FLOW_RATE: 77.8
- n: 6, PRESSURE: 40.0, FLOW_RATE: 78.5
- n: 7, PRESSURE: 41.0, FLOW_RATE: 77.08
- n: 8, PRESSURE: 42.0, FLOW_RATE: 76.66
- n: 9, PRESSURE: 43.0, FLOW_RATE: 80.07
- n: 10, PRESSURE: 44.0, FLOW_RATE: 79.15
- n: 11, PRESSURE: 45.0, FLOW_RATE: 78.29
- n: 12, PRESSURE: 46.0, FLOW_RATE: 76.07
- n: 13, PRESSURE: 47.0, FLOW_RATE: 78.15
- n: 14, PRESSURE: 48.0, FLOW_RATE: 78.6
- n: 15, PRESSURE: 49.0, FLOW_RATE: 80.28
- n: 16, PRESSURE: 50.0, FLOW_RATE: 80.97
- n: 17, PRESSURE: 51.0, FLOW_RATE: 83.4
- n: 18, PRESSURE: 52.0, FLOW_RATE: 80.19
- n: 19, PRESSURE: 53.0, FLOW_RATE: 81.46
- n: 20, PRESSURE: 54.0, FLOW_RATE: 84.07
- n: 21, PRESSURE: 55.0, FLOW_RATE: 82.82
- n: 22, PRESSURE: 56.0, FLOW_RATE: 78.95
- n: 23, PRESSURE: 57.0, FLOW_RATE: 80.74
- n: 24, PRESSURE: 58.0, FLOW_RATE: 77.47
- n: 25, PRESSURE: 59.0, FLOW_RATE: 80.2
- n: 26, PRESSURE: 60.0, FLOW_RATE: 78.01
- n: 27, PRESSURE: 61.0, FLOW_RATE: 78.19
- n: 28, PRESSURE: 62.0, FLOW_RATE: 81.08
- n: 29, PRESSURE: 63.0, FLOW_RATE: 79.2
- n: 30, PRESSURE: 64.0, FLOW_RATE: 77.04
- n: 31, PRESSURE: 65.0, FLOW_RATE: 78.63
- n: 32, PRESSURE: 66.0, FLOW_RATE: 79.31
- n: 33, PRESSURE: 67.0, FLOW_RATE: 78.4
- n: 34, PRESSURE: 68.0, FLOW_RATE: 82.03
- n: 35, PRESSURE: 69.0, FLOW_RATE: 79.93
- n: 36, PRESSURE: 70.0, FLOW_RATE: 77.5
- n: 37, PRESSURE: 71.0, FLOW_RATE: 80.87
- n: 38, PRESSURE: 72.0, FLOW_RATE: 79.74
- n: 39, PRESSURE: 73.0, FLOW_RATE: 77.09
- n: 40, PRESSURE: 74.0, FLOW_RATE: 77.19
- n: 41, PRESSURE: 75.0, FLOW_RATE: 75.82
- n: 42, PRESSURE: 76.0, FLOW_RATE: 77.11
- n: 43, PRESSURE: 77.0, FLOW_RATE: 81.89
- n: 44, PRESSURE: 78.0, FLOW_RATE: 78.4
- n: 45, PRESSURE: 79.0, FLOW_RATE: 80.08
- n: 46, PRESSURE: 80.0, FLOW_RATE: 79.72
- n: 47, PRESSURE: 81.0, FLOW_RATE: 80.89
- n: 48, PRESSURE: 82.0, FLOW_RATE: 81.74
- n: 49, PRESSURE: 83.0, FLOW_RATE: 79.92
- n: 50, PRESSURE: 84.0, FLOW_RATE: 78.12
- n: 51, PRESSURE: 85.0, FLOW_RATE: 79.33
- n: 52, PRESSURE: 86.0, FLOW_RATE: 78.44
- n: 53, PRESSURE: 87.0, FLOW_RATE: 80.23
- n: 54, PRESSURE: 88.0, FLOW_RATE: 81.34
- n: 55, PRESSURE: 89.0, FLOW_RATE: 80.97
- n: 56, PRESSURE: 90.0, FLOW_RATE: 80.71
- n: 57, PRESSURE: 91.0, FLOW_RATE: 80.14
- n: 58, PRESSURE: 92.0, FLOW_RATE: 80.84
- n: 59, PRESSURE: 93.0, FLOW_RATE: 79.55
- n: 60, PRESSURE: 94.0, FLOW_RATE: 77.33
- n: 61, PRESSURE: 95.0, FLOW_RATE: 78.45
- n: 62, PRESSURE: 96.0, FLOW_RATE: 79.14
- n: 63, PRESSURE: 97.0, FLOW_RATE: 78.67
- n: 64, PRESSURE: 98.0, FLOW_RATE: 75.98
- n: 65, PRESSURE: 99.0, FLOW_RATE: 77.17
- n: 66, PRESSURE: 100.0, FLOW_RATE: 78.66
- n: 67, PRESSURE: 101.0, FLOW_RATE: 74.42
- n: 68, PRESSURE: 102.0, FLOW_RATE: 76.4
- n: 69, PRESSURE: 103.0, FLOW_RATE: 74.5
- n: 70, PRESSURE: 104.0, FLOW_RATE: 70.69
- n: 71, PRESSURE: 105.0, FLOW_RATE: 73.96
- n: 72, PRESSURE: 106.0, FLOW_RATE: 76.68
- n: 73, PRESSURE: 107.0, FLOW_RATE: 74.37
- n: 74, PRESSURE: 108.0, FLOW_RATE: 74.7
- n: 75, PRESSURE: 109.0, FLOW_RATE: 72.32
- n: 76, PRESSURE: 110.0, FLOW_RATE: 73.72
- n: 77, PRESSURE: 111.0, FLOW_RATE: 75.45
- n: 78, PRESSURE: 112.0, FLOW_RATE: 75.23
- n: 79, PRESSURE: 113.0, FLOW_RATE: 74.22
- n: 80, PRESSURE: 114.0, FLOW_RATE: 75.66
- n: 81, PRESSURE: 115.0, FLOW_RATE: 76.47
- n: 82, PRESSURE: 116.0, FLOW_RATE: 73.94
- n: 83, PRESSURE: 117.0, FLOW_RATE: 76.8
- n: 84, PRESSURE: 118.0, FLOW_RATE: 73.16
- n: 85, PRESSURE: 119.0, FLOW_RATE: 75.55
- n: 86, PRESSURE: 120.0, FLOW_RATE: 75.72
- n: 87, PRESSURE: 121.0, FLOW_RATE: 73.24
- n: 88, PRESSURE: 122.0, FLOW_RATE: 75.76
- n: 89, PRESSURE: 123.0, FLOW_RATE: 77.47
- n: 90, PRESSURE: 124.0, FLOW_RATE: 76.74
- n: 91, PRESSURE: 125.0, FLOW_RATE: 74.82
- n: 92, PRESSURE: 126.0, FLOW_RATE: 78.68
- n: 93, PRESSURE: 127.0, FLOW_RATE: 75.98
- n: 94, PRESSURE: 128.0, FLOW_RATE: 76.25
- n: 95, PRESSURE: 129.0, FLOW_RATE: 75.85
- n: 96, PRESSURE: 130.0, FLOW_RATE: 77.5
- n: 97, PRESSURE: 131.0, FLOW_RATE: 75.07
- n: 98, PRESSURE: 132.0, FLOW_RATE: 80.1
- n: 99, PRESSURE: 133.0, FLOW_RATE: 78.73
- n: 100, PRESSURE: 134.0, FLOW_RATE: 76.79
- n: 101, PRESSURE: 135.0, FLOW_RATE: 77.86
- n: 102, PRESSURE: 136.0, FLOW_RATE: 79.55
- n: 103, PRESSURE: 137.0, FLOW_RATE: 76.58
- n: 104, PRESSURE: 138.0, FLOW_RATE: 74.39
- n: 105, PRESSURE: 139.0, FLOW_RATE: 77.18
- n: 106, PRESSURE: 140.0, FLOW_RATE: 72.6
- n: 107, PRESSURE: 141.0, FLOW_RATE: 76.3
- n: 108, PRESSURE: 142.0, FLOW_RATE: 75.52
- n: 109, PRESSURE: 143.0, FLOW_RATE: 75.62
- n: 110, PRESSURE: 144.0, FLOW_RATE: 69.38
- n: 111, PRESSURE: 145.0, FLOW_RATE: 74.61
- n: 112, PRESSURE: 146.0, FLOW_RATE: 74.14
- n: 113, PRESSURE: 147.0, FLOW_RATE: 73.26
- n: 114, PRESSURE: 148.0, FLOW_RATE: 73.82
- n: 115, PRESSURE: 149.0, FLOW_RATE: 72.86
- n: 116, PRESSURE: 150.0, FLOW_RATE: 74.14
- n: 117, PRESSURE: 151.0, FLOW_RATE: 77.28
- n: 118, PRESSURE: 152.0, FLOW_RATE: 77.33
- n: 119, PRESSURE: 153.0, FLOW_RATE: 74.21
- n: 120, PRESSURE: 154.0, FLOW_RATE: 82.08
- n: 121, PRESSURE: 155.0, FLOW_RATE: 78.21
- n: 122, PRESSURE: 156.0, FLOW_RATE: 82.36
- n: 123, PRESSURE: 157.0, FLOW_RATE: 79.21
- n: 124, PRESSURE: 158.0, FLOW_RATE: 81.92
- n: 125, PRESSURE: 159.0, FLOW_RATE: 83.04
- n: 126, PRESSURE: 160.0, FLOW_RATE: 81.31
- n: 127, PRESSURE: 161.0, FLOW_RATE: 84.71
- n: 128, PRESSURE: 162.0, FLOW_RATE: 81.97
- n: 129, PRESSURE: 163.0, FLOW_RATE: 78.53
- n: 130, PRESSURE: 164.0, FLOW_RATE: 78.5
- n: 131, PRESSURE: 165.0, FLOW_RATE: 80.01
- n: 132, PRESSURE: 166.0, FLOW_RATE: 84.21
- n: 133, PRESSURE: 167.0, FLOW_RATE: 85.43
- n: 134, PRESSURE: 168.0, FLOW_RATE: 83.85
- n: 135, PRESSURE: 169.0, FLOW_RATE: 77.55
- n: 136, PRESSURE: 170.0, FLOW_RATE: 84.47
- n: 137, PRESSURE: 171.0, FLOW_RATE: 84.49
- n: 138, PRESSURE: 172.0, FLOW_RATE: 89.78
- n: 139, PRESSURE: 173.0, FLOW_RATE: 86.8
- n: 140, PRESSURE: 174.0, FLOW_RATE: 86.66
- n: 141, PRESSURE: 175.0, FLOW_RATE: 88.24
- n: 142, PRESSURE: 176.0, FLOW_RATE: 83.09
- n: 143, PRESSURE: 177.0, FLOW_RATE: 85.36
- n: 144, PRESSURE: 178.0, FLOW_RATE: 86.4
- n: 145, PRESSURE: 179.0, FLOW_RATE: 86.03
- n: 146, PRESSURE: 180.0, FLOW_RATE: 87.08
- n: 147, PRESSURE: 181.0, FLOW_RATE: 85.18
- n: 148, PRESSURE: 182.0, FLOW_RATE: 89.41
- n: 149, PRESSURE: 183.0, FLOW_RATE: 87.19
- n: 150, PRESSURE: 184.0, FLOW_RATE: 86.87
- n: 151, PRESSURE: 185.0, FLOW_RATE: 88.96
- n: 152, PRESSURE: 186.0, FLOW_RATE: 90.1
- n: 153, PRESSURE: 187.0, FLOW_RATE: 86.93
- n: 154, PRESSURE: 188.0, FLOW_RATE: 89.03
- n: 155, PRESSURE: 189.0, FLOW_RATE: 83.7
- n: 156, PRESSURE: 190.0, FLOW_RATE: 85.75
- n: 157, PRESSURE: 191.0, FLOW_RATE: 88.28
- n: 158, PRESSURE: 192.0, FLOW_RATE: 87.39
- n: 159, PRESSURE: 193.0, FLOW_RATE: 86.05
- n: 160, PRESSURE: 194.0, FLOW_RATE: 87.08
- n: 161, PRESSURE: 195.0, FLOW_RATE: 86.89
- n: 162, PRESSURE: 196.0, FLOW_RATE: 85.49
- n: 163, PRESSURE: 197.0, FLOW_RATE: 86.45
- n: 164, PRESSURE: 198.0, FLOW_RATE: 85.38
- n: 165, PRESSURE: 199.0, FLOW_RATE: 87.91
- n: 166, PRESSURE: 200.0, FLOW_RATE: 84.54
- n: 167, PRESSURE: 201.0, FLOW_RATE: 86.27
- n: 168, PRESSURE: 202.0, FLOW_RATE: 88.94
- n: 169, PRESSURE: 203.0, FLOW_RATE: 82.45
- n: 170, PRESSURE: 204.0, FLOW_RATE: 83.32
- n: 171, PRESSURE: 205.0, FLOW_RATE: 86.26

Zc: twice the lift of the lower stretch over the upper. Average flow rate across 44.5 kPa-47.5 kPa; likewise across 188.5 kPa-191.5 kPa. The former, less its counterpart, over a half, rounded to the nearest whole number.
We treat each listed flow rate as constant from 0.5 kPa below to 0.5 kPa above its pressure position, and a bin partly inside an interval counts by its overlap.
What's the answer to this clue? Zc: -17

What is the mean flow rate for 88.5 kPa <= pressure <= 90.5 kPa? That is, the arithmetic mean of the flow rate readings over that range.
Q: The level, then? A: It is 81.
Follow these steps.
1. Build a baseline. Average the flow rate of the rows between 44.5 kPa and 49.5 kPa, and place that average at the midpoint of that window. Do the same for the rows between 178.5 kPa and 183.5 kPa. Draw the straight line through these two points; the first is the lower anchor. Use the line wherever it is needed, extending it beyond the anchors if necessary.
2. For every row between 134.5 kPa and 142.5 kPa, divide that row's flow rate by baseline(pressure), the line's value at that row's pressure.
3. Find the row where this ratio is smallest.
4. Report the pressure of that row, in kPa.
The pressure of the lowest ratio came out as 140.0 kPa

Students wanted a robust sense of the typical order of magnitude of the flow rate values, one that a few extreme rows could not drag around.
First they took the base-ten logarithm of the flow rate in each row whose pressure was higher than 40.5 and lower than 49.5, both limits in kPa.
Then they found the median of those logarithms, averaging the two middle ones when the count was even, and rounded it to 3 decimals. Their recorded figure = 1.894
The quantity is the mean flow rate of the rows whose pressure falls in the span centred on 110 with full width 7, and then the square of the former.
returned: 5519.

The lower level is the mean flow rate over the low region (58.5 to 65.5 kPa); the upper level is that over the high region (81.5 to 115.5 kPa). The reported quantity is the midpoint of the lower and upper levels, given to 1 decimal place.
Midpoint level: 78.1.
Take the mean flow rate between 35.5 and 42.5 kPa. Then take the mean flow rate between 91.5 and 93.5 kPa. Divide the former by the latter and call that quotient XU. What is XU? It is 0.951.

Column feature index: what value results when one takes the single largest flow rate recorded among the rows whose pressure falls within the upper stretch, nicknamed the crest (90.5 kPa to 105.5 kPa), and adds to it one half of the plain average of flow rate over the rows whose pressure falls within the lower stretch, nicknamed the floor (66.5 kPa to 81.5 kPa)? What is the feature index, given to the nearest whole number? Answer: 120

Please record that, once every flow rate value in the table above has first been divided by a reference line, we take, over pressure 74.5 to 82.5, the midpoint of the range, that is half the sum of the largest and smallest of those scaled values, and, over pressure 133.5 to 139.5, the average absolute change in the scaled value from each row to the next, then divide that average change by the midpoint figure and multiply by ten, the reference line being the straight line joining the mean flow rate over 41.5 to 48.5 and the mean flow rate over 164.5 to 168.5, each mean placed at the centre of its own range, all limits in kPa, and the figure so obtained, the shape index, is 0.26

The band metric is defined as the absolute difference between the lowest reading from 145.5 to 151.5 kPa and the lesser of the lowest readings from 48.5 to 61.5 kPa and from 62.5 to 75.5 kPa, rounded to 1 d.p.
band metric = 3.0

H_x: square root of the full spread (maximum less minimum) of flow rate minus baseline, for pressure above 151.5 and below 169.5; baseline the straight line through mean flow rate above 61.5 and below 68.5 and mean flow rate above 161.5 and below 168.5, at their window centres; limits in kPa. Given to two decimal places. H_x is 3.30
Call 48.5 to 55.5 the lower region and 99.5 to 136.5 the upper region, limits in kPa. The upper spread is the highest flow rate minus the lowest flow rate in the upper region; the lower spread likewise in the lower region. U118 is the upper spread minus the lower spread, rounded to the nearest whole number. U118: 6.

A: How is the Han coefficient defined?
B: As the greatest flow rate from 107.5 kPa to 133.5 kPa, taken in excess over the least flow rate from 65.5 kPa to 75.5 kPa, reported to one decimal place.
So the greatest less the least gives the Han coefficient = 4.3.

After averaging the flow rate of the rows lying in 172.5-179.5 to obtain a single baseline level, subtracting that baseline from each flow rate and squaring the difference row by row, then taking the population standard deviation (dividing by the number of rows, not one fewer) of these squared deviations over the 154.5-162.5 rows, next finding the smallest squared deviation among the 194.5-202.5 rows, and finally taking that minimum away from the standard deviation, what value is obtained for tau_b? 19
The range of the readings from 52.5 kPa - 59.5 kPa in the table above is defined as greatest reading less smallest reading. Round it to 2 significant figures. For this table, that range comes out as 6.6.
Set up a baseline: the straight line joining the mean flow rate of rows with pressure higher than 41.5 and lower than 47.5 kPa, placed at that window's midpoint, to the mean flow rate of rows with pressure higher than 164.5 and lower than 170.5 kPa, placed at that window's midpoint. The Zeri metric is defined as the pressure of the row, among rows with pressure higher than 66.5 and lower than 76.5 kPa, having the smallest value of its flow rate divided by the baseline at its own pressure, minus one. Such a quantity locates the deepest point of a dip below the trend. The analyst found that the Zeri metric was 75.0 kPa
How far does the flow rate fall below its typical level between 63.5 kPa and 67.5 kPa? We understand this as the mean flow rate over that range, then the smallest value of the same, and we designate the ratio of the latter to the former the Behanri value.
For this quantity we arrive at 0.983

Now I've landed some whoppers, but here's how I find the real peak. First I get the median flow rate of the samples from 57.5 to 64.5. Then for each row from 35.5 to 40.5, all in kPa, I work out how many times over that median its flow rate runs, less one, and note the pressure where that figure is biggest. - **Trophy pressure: 40.0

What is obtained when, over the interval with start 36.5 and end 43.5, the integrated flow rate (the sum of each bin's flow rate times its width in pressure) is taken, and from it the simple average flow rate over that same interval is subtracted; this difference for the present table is 463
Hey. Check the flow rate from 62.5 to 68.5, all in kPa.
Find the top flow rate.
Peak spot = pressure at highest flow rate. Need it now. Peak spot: 68.0 kPa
